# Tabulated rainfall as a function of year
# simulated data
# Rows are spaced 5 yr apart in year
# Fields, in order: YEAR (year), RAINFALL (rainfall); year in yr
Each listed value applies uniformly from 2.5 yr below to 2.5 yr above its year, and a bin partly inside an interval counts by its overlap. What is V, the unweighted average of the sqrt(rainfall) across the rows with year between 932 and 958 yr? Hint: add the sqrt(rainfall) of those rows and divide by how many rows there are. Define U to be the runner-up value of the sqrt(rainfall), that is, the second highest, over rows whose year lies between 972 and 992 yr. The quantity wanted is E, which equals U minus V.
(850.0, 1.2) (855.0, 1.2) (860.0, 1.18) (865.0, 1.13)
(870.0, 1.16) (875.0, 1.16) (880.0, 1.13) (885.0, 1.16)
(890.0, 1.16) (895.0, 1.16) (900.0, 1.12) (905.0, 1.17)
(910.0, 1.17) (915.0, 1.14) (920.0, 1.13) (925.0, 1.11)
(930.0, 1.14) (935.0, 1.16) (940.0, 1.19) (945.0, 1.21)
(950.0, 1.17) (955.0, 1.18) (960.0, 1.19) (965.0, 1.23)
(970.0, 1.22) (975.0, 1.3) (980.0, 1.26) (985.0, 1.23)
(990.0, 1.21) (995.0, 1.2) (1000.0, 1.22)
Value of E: 0.035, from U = 1.12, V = 1.087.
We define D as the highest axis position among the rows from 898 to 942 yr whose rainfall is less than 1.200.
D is 940.0 yr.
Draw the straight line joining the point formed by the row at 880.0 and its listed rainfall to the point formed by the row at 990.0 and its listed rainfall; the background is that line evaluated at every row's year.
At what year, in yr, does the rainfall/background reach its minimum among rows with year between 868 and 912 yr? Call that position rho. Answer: 900.0 yr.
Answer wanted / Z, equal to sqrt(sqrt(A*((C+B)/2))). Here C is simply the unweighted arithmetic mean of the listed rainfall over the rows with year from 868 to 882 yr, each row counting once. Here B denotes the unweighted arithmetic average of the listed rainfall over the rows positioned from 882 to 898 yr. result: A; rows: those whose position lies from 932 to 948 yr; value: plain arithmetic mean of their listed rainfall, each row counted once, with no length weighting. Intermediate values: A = 1.19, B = 1.160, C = 1.15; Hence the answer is 1.08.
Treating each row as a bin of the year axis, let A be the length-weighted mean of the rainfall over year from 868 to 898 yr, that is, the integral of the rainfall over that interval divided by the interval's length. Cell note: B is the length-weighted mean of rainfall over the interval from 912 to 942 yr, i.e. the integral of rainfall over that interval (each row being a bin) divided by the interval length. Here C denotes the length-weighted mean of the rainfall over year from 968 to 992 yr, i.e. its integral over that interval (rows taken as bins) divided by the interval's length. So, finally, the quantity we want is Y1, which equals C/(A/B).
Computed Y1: 1.23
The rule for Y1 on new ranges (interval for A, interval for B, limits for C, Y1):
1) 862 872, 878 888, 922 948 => 1.16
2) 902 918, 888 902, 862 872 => 1.14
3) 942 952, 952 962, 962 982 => 1.24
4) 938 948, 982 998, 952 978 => 1.24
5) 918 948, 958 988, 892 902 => 1.22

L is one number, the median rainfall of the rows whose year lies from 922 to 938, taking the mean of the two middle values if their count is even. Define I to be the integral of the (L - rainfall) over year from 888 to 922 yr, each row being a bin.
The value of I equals -0.3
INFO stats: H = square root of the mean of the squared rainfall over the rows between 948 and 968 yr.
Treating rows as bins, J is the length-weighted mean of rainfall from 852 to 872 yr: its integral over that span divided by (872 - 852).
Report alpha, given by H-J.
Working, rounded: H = 1.19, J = 1.17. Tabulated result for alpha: 0.02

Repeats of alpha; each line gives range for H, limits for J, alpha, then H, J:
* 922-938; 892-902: -0.01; 1.14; 1.14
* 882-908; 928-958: -0.02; 1.15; 1.18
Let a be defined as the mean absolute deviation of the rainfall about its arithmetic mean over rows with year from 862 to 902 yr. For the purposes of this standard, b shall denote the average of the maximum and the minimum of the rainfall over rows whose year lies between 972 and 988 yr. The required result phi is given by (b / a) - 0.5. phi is 80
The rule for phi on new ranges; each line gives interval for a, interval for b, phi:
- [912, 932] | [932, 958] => 118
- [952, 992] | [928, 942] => 42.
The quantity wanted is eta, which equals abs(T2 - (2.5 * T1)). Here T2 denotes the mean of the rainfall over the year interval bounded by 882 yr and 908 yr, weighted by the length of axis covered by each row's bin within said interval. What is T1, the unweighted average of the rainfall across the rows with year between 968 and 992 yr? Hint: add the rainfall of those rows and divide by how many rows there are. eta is 1.96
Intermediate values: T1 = 1.24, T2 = 1.15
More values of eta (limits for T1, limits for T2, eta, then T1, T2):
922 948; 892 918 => 1.75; 1.16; 1.15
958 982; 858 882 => 1.95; 1.24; 1.15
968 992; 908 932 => 1.97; 1.24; 1.14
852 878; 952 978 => 1.69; 1.17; 1.22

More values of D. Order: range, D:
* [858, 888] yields 885.0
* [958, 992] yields 960.0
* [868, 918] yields 915.0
